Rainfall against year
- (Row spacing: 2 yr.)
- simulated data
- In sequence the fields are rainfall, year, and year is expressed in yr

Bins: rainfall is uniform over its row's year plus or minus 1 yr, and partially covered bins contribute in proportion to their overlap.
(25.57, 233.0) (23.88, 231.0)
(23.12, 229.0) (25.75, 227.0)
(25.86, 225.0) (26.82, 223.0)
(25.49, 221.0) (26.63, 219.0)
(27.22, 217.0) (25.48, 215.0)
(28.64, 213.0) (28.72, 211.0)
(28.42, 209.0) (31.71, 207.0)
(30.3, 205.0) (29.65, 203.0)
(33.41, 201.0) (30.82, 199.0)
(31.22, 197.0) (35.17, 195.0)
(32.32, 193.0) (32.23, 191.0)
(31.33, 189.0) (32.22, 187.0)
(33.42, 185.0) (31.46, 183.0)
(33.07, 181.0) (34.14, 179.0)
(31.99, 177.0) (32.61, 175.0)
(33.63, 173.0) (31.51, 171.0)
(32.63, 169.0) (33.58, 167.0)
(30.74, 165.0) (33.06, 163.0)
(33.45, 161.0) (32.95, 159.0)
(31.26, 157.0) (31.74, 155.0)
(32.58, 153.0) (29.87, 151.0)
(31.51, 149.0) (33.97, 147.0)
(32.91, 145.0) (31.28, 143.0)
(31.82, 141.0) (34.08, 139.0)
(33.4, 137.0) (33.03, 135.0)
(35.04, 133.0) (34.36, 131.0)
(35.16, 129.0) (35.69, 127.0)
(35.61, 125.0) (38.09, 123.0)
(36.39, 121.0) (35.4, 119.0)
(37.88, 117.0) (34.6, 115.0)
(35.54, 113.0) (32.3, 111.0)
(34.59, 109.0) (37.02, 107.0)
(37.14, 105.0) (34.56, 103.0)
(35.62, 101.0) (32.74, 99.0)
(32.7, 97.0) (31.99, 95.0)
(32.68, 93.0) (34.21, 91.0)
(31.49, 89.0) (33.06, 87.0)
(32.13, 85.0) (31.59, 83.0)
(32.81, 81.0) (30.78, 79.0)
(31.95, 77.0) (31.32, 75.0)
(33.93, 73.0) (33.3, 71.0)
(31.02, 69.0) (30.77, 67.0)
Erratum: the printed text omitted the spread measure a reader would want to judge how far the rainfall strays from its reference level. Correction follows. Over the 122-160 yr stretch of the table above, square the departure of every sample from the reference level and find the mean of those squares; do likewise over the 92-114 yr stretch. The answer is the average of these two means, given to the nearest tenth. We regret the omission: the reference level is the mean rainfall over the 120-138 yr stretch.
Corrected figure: 5.6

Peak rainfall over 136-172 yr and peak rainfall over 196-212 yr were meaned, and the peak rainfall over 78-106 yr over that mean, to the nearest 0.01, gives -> 1.10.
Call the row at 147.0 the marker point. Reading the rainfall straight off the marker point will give 33.97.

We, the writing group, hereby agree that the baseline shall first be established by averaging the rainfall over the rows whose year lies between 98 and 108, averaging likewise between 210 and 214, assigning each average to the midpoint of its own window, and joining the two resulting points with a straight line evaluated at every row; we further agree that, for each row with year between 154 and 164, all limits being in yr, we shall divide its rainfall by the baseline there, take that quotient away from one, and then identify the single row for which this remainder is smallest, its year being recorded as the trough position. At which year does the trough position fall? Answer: 161.0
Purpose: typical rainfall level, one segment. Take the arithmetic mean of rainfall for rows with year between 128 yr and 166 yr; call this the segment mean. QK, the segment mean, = 32.75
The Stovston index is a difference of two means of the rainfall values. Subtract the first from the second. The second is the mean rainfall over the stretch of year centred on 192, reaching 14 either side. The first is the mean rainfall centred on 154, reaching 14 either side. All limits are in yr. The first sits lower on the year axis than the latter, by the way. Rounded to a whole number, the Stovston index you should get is 0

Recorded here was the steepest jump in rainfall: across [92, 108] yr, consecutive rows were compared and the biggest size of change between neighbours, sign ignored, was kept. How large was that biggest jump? 2.9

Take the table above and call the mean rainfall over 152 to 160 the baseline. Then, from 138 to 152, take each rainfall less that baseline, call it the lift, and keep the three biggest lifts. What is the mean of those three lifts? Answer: 1.5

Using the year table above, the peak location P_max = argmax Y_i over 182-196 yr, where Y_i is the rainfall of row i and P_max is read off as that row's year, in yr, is 195.0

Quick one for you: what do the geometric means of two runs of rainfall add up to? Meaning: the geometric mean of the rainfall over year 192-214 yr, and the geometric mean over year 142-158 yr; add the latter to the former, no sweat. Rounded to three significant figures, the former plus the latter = 62.7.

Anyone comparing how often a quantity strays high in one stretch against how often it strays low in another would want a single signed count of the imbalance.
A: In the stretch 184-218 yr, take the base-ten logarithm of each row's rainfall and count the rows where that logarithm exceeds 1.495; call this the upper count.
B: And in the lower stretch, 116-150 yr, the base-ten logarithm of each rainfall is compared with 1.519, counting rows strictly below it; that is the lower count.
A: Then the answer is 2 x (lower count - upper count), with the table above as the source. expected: -6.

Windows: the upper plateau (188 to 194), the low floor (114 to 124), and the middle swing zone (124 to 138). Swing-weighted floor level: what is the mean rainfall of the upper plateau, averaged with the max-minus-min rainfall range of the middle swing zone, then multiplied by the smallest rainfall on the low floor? 599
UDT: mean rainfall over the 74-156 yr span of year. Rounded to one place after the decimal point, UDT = 33.7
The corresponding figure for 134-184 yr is 32.5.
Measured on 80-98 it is 32.5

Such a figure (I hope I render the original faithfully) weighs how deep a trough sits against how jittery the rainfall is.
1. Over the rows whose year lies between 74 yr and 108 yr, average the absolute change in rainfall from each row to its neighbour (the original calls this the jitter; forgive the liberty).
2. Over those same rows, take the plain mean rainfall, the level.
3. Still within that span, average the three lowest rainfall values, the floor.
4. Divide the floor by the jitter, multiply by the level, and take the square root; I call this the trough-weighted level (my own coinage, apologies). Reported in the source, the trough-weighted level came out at 28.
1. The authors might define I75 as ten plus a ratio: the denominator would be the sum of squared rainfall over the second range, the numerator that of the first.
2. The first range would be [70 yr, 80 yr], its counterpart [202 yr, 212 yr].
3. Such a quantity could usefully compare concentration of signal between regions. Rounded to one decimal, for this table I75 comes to 11.2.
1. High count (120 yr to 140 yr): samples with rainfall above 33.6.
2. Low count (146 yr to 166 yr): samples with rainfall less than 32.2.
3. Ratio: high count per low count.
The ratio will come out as 1.60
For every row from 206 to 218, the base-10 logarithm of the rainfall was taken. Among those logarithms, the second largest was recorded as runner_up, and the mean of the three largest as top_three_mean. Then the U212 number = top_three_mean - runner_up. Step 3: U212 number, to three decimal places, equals 0.014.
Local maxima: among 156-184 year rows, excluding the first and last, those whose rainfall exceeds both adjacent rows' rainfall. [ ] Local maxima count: 4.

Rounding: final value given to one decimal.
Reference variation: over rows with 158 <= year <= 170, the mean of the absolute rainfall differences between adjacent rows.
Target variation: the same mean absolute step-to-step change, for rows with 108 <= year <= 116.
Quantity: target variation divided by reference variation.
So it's 1.5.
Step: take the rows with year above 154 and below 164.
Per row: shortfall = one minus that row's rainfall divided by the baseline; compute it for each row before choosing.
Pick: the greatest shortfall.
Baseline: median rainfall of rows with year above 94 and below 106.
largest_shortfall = 0.0710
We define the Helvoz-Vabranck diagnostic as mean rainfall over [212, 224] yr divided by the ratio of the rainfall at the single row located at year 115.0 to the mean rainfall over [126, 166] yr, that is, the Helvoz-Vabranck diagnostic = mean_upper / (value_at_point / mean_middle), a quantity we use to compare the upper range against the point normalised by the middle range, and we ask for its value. 25.4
